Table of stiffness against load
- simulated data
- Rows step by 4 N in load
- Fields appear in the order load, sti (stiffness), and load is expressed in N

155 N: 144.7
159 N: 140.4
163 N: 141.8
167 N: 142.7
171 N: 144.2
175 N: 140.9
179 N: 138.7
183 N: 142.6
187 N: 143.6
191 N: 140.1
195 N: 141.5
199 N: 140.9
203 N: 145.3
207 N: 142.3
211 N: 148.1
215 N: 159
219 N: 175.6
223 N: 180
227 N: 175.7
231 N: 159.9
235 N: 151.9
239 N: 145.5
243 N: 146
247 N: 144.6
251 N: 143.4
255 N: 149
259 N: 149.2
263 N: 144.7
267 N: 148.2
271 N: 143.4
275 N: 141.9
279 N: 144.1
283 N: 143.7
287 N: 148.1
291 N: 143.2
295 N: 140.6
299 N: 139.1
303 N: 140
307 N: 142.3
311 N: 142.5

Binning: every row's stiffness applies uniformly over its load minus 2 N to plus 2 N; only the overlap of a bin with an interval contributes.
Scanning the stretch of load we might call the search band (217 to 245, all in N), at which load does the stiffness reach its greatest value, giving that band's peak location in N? 223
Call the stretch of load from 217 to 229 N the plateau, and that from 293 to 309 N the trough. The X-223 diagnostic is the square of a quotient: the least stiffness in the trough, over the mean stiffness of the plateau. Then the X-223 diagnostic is 0.62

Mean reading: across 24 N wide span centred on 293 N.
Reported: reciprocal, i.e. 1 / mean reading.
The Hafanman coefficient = 0.0070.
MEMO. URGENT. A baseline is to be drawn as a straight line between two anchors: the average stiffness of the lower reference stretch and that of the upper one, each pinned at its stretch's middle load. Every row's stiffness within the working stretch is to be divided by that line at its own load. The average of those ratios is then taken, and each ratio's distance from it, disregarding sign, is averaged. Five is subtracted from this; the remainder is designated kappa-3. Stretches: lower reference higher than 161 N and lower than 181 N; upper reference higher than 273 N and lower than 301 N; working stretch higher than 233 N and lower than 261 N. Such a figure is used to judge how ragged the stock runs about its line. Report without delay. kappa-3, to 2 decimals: -4.98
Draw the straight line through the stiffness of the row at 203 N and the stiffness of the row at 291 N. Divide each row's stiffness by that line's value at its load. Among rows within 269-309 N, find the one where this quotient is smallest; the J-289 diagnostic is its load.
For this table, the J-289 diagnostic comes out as 299 N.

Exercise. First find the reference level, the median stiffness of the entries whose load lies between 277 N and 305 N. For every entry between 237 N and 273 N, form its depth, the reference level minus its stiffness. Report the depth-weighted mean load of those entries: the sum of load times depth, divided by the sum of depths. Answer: 255.7 N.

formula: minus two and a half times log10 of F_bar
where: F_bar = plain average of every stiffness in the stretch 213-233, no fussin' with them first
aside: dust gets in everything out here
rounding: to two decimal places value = -5.58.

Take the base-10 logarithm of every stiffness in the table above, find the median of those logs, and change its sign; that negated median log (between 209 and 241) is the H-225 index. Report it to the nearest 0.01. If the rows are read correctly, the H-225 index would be -2.20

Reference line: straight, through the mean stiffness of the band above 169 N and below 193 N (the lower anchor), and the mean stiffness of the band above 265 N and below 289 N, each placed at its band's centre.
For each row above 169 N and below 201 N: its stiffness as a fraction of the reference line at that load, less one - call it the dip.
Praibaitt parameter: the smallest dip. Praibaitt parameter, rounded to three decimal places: -0.021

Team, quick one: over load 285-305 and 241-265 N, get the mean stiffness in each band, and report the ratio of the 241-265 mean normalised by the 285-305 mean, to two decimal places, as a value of 1.03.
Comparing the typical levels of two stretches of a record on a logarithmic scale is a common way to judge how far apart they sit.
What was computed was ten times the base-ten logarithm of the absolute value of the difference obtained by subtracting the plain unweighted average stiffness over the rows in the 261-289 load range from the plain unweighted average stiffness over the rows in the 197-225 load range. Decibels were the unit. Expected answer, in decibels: 10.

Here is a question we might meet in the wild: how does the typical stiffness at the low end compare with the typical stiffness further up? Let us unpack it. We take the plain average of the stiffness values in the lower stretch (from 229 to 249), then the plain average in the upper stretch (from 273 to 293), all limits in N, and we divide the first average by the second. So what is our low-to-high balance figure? 1.04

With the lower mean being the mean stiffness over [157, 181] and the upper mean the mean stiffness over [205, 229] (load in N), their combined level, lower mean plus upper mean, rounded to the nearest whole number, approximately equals 305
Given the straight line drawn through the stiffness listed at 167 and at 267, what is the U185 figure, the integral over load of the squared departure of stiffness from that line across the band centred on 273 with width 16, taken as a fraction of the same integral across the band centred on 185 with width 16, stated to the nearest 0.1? 2.4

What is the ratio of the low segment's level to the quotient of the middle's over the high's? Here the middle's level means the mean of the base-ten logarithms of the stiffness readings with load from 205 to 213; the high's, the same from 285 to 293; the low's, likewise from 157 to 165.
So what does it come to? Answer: 2.15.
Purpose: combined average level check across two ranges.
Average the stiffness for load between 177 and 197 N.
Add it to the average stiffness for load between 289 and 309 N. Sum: 282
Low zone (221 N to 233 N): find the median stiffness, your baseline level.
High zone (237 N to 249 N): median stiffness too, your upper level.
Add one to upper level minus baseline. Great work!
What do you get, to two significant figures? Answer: -29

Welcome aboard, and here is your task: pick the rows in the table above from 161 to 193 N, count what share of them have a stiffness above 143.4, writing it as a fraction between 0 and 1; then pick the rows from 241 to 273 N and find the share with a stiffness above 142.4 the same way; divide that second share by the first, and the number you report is 4.0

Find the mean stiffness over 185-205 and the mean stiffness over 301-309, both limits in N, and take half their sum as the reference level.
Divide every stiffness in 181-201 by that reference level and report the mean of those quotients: 1.00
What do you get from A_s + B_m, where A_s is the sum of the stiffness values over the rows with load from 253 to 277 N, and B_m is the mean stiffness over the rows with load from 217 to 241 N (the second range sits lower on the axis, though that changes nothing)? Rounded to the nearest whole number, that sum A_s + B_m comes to 1041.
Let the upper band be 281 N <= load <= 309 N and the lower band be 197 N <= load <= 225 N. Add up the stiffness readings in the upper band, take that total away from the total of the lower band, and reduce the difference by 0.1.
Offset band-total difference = 94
